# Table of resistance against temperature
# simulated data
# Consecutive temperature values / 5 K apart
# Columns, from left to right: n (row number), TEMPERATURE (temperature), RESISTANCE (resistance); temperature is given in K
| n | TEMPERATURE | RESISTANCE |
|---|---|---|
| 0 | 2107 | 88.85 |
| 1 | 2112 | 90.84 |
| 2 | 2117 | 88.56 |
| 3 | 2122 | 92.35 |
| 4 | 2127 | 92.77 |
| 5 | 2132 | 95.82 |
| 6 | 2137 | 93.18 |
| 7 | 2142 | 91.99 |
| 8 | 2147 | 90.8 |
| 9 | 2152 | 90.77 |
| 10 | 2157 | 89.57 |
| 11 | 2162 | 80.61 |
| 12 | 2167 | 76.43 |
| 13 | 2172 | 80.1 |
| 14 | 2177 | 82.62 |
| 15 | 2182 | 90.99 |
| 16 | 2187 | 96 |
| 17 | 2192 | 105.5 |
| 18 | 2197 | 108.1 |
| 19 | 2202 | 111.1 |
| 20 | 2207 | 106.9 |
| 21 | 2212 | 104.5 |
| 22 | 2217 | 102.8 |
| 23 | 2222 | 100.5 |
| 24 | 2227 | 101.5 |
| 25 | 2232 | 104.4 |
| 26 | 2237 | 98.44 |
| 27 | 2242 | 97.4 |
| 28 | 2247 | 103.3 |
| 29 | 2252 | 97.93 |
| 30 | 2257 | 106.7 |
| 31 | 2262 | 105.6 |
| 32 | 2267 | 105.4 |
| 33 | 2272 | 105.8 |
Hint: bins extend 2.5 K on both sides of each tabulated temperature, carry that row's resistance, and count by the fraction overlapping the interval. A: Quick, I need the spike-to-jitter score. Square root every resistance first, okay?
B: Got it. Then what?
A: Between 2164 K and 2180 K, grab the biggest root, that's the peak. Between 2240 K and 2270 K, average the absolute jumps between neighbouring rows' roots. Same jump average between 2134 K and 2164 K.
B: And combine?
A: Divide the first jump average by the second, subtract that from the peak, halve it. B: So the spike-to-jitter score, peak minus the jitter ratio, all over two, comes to 3.76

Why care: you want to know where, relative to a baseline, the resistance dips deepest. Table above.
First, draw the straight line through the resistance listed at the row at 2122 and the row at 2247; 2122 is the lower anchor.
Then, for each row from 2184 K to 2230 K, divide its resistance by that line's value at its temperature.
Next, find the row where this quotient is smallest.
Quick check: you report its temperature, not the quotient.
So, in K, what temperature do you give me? 2187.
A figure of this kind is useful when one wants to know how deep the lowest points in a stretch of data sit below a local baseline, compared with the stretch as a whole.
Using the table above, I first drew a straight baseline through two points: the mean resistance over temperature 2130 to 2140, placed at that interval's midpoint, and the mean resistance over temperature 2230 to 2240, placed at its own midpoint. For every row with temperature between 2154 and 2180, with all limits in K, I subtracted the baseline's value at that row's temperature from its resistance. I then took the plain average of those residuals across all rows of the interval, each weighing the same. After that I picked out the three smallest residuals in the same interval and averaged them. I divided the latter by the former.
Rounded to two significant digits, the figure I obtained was 1.2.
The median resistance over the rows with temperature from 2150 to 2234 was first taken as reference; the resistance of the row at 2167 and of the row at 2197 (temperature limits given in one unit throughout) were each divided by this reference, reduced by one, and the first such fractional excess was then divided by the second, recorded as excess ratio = -3.2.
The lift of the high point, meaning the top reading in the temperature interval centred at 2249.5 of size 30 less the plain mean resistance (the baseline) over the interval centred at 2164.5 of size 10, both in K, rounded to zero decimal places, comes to 28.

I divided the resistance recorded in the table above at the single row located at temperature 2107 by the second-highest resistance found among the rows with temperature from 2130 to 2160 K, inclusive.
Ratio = 0.95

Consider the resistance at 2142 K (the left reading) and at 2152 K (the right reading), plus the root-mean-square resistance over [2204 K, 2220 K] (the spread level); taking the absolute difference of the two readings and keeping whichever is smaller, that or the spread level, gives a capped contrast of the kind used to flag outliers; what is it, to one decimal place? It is 1.2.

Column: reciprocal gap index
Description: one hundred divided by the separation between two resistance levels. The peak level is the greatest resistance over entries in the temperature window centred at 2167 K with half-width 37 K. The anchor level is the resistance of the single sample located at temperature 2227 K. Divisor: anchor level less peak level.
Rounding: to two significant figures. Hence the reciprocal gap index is -10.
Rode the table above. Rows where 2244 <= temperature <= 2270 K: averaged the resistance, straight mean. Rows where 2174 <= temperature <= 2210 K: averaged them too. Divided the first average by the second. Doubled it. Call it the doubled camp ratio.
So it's 2.07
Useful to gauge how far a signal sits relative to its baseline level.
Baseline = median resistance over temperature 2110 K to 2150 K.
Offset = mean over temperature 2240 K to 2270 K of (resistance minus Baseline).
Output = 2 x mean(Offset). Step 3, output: 21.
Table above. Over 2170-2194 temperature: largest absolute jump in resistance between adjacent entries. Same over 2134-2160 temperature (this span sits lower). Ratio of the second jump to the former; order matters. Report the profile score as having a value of 0.13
